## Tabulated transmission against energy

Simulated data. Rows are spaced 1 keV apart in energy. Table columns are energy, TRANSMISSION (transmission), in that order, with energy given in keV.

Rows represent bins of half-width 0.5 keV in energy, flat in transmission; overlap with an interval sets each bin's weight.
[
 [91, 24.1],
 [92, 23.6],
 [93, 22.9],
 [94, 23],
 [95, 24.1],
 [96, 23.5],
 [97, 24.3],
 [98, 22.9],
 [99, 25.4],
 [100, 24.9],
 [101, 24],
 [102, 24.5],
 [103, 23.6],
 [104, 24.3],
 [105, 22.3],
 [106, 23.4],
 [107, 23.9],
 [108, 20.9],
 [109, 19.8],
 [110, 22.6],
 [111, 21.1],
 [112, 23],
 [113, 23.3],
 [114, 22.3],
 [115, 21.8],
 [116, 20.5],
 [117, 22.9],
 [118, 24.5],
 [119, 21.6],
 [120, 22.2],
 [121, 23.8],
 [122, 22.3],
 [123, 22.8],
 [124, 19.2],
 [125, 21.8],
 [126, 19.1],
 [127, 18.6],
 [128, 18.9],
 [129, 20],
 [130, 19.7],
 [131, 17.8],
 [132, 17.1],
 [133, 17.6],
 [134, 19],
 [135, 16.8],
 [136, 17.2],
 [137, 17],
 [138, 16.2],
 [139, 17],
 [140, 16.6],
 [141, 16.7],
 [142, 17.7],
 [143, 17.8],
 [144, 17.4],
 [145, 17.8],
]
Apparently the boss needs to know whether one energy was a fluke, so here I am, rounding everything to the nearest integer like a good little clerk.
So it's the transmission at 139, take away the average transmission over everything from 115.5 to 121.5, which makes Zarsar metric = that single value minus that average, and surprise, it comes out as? -6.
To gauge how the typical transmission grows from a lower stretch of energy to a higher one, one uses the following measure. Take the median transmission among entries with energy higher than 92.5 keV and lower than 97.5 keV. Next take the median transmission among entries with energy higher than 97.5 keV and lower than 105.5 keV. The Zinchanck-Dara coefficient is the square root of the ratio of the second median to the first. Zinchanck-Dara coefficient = 1.01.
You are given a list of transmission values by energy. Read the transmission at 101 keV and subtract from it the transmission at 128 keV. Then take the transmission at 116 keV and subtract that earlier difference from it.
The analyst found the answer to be 15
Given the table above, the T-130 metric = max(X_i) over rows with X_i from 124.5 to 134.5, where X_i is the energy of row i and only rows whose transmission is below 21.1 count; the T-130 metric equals 134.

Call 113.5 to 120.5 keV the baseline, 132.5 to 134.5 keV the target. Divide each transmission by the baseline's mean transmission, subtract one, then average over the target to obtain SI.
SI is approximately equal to -0.18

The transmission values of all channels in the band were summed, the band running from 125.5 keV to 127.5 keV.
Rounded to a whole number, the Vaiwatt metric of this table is 38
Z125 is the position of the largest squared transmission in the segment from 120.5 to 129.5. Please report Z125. 121 keV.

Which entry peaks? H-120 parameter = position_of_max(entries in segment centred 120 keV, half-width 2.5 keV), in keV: 118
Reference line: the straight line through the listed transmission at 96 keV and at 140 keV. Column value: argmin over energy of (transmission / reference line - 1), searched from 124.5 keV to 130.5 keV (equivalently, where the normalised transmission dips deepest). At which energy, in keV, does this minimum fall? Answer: 127 keV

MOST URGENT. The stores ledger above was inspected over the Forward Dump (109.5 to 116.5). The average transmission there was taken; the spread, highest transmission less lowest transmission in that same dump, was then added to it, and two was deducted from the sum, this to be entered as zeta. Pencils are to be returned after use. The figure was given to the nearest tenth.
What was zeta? 22.9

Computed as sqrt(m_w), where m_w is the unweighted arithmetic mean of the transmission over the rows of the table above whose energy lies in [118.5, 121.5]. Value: 4.75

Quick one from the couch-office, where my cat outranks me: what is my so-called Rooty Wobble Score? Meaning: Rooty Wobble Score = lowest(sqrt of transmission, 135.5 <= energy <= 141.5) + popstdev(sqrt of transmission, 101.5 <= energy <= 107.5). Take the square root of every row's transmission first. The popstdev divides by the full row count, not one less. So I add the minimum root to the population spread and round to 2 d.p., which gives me 4.10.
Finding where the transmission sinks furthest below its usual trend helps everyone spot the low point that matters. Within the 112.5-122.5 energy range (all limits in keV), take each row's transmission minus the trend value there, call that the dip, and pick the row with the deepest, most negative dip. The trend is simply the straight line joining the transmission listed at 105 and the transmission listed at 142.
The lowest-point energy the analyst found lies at 116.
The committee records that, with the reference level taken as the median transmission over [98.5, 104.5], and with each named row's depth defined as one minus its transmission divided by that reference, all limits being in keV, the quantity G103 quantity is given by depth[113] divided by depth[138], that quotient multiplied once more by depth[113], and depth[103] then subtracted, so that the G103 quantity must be -0.027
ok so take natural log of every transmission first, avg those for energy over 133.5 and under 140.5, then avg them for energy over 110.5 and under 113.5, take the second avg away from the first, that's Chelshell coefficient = -0.27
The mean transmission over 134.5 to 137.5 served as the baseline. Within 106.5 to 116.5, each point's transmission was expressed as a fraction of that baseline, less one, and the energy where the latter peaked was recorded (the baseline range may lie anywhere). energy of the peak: 107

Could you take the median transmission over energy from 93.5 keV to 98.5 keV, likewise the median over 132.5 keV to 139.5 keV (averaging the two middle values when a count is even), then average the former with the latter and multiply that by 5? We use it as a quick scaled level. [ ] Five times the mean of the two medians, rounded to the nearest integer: 101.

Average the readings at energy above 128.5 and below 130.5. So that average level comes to 20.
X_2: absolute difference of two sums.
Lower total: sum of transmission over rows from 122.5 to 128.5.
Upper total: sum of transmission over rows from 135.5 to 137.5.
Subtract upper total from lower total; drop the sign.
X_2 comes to 86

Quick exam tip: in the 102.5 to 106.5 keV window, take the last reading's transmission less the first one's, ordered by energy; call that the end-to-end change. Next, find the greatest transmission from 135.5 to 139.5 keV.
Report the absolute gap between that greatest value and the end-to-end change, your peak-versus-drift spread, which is 17.4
